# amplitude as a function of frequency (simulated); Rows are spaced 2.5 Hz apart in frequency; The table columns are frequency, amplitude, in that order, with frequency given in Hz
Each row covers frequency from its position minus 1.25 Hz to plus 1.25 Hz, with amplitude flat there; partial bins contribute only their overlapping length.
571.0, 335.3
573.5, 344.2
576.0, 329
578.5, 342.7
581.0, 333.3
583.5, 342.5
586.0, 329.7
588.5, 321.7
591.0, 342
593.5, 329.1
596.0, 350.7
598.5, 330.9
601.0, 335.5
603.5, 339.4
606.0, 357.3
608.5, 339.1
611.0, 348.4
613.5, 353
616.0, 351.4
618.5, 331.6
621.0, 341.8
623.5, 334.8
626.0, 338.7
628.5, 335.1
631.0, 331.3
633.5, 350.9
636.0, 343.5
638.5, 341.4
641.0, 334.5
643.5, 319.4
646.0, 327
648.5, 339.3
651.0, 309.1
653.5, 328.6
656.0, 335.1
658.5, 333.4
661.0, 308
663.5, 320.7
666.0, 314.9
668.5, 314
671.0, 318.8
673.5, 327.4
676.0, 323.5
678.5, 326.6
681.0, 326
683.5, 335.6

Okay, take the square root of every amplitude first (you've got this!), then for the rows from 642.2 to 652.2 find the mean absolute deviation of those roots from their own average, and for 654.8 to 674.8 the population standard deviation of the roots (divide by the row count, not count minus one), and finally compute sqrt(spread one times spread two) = 0.257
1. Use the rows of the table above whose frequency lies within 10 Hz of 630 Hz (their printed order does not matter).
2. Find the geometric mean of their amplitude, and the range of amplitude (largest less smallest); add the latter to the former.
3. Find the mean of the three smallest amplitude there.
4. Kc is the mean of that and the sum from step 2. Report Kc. 346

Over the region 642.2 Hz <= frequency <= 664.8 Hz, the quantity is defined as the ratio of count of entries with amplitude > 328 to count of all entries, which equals 0.44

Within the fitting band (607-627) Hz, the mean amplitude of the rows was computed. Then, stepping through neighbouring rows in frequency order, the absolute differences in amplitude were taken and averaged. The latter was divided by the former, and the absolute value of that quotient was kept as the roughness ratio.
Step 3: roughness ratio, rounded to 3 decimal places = 0.024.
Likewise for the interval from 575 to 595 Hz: 0.037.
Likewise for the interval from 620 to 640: 0.020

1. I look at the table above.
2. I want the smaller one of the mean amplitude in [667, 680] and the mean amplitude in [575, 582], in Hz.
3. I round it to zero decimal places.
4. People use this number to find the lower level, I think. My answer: 322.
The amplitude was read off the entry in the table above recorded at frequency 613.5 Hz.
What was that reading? 353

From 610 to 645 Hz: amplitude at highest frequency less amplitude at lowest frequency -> -29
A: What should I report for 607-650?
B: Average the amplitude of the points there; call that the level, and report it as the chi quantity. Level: 339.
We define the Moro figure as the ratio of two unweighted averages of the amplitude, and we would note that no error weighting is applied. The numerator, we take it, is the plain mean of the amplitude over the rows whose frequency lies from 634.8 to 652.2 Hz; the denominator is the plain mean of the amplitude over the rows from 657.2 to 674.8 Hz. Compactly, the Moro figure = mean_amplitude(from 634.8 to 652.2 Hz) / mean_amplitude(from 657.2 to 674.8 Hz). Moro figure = 1.034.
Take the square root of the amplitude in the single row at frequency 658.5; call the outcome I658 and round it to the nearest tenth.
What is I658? 18.3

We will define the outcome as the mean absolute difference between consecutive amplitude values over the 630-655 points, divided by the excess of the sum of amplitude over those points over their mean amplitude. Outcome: 0.0045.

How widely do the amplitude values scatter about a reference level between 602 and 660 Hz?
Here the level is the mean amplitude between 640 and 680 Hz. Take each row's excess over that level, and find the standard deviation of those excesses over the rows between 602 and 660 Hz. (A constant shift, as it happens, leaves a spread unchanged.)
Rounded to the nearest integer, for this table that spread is 11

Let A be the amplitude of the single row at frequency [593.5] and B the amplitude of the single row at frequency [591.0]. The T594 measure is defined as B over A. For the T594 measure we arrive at 1.04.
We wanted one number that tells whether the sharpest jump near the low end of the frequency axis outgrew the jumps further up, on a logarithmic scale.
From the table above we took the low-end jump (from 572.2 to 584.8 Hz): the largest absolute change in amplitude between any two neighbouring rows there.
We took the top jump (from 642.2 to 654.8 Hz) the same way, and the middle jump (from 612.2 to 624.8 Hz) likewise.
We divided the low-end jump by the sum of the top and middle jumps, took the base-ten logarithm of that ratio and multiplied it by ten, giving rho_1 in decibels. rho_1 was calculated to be -5.2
